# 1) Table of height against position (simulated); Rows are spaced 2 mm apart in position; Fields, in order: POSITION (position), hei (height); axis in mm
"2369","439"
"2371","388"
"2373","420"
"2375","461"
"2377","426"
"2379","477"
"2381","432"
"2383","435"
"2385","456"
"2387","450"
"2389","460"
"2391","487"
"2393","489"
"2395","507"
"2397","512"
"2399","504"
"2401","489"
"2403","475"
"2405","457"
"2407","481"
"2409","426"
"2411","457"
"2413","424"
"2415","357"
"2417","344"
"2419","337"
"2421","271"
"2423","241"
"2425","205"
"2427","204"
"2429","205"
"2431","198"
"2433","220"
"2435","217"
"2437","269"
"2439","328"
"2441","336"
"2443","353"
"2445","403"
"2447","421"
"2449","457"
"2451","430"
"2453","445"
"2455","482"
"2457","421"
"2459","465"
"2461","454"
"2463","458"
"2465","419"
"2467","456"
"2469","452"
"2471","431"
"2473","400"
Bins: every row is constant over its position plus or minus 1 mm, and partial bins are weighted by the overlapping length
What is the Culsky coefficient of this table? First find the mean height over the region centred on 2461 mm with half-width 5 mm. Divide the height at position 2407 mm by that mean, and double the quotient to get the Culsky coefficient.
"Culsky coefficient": 2.2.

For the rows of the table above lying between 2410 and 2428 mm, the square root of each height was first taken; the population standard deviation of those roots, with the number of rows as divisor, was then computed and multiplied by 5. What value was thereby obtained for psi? 12.2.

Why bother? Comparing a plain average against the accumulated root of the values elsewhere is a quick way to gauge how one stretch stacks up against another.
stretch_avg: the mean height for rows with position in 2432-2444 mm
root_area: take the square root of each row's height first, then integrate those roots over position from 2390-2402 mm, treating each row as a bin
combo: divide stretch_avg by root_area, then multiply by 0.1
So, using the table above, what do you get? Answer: 0.107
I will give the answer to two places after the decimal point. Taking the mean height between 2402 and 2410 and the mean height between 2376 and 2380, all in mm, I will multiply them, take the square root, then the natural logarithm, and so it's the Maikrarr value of 6.12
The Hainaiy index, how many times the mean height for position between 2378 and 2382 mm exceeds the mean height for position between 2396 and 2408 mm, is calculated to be 0.93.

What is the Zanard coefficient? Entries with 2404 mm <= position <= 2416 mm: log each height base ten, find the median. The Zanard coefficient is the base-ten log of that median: 0.422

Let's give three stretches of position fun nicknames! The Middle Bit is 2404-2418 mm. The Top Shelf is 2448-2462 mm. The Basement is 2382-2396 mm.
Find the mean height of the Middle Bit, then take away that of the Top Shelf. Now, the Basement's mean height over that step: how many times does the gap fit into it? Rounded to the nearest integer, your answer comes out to -16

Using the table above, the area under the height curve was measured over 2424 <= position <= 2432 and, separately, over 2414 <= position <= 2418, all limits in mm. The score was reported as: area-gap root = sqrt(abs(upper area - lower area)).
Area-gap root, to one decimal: 14.9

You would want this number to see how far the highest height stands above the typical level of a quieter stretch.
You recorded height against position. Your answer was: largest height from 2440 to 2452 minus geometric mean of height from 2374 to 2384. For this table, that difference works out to 11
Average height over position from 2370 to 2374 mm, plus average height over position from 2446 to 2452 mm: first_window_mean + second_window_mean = 840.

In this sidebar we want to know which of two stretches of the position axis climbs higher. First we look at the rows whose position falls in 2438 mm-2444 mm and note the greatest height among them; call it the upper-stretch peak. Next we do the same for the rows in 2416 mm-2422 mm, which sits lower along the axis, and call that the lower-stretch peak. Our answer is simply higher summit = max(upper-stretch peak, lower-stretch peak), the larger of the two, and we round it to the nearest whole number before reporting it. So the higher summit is 353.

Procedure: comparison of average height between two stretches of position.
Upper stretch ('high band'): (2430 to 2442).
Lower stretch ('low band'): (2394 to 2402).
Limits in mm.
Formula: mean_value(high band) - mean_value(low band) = -242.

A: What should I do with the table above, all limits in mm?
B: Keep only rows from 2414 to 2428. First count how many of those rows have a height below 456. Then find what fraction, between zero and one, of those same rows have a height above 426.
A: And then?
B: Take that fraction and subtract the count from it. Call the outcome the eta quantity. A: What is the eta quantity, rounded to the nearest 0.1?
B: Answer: -7.0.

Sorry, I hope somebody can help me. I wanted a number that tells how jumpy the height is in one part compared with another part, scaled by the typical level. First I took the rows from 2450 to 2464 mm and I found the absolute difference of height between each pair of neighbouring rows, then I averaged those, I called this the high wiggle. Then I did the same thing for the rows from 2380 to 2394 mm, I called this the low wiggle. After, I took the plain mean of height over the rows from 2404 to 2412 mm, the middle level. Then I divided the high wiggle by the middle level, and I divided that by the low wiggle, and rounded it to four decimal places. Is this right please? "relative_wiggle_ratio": 0.0055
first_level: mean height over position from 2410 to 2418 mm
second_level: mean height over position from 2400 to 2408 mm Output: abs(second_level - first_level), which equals 80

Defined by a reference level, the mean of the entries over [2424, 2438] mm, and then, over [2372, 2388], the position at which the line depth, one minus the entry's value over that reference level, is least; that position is 2379 mm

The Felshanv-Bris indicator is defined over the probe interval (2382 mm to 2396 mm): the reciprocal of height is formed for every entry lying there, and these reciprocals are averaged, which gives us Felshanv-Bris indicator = 0.0021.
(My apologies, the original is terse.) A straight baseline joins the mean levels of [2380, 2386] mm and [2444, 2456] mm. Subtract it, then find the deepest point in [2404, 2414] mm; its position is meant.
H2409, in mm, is 2413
